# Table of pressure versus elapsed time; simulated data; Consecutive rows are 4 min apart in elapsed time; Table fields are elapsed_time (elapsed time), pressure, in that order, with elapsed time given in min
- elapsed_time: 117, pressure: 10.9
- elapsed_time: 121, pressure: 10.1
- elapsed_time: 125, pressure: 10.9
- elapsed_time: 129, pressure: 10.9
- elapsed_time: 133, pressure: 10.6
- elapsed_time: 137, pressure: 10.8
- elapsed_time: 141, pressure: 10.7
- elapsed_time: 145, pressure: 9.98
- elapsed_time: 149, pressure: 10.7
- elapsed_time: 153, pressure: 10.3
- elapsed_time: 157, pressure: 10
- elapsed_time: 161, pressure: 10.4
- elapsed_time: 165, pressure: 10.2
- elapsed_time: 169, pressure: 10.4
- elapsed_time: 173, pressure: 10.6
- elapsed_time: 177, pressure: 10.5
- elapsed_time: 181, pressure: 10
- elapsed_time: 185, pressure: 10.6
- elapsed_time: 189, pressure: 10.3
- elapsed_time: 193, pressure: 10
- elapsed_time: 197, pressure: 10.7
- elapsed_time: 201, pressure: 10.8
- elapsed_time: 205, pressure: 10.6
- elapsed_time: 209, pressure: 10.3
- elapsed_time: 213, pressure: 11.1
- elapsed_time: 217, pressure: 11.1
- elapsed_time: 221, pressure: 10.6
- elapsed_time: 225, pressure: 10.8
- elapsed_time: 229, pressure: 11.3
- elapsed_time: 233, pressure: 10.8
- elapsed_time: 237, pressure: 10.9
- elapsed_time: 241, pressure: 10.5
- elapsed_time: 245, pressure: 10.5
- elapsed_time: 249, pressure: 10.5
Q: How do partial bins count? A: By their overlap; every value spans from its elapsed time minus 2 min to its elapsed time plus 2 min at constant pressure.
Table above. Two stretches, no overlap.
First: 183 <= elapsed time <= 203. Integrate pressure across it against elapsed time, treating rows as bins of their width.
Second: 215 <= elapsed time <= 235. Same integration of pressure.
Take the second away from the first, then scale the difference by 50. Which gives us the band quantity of -440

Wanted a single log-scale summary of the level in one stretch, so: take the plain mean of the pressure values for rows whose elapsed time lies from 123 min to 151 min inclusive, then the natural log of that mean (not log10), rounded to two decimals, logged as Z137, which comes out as 2.37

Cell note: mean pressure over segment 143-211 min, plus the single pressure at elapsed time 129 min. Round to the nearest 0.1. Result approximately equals 21.3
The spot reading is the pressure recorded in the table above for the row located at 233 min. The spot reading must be 10.8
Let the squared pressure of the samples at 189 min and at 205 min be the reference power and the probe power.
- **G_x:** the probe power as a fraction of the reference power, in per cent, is 106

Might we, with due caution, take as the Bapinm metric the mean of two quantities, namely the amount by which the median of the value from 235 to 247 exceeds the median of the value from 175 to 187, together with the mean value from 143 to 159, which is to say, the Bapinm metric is 5.12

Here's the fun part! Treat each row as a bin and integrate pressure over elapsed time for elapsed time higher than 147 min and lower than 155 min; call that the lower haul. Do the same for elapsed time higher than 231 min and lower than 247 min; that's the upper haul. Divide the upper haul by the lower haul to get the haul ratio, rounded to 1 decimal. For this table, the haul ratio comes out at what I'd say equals 2.0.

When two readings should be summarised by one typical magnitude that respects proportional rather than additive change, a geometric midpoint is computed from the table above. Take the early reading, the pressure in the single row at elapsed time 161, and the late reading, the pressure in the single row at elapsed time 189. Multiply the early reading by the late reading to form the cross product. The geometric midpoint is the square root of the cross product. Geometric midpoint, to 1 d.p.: 10.3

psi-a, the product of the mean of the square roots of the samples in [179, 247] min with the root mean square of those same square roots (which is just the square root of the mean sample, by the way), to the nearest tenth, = 10.6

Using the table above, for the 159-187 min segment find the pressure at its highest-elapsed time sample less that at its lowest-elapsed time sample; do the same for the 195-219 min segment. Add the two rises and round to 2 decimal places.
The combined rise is 0.60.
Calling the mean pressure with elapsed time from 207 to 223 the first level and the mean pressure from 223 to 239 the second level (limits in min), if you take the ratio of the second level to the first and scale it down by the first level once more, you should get 0.094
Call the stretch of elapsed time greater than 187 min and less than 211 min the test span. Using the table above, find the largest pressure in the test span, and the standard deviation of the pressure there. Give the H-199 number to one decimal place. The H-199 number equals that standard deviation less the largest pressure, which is -10.5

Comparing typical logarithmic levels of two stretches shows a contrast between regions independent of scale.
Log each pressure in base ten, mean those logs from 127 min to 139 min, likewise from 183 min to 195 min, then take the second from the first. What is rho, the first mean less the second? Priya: 0.019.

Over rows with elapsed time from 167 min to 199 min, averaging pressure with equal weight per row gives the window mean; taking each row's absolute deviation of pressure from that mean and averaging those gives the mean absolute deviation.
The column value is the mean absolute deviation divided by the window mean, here 0.0208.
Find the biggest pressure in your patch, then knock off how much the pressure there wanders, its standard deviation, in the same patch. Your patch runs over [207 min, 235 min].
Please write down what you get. 11.0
